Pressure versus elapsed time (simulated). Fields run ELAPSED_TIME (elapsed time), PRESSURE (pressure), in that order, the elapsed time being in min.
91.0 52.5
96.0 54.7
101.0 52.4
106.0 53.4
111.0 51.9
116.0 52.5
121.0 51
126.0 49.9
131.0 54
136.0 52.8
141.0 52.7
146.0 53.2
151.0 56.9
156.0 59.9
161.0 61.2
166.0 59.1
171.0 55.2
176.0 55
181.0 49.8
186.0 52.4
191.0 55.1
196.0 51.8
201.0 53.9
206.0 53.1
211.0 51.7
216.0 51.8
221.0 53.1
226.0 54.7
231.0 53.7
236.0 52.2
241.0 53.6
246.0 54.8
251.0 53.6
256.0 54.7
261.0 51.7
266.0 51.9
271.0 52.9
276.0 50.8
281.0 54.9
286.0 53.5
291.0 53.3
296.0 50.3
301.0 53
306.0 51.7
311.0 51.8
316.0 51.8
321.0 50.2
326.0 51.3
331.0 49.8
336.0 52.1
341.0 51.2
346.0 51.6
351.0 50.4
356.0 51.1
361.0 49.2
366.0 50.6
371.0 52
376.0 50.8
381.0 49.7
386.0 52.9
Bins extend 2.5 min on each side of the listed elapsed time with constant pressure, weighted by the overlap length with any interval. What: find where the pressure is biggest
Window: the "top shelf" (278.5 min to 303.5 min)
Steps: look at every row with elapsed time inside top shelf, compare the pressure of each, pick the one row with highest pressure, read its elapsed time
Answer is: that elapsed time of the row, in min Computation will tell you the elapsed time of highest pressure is 281.0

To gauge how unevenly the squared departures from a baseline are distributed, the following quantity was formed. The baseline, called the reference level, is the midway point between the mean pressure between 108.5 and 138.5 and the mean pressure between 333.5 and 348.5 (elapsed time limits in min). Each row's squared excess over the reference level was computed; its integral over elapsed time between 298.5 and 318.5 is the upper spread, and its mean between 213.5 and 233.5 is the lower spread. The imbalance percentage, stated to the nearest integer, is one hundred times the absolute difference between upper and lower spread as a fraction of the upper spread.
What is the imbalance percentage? 52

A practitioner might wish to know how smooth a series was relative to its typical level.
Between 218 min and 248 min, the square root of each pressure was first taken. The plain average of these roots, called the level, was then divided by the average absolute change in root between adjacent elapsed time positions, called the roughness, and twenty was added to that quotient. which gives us 100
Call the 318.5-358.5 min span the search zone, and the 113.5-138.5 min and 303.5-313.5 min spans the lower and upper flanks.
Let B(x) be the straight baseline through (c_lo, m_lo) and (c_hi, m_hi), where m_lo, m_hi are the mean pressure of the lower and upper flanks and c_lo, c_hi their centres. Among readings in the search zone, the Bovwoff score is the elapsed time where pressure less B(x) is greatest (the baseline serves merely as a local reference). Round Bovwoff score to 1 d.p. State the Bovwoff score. 336.0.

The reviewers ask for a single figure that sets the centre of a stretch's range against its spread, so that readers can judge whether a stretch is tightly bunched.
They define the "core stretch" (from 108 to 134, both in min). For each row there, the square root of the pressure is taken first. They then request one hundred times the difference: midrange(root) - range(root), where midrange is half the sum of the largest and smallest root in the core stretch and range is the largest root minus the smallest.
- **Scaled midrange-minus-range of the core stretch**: 692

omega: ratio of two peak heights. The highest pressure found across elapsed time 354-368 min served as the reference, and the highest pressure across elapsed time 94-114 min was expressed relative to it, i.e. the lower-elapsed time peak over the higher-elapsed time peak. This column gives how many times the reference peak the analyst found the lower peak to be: 1.07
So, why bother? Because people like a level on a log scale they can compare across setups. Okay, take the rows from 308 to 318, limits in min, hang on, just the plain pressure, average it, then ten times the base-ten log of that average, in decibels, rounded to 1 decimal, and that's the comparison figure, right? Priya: 17.1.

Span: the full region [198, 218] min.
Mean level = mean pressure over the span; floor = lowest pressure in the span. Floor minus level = -0.9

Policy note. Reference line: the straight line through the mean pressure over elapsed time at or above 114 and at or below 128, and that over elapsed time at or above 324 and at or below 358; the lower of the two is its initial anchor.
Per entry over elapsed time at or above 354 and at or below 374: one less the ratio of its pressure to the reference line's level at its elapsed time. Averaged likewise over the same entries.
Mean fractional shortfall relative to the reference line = 0.007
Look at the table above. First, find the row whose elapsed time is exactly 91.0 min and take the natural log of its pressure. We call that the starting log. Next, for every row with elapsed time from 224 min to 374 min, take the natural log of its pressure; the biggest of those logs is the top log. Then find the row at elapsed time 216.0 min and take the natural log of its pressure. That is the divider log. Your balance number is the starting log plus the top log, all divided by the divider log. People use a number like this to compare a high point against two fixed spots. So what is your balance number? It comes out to 2.02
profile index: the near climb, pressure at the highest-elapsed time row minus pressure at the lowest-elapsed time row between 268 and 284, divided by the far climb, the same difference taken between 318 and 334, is -5.0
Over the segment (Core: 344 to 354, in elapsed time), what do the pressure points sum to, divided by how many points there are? 51.0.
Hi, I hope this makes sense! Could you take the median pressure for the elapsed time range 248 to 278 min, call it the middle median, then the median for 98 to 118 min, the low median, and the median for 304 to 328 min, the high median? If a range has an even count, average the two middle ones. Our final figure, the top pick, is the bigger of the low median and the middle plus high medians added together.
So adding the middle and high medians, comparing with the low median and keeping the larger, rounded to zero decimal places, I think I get 104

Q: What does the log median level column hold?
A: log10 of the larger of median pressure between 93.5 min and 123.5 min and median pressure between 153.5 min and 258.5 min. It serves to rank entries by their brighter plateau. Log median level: 1.73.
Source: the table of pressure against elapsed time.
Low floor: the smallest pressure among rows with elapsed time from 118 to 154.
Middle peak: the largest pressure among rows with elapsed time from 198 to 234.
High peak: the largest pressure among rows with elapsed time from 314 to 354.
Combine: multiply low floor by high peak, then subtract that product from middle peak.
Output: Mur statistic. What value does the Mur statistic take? -2545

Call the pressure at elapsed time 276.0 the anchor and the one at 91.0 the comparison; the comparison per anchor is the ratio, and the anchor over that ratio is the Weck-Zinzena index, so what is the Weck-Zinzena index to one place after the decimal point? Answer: 49.2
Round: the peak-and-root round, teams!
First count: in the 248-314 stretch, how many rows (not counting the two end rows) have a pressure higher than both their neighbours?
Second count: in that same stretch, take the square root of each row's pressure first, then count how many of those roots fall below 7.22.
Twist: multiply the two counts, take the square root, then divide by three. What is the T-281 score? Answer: 1.6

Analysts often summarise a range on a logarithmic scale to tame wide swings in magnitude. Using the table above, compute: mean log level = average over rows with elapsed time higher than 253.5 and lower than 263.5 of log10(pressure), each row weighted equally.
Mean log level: 1.73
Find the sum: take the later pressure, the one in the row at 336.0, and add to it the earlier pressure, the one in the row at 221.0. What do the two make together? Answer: 105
